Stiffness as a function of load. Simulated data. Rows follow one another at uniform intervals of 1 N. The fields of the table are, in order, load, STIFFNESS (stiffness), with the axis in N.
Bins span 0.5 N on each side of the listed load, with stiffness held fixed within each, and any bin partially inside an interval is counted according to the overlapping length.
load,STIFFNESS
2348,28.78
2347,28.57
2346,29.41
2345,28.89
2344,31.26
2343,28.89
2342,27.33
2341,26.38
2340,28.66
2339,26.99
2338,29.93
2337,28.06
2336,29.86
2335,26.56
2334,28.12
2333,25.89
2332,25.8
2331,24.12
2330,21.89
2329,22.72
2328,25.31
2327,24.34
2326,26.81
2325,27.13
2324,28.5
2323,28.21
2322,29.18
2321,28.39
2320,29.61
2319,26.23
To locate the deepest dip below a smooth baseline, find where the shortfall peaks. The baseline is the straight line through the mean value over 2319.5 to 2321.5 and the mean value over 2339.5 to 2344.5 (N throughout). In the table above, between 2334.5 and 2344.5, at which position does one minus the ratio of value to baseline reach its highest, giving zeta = 2341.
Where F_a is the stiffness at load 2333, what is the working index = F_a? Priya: 25.89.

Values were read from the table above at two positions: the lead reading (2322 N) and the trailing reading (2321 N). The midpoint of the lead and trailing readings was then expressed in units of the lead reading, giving 0.99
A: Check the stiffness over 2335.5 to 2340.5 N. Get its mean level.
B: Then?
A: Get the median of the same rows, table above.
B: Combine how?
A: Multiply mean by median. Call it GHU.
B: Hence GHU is 823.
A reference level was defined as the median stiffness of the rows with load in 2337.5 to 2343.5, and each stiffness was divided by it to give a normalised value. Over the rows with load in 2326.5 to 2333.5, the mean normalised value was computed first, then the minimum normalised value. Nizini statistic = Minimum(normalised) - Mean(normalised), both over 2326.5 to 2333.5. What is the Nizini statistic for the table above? -0.086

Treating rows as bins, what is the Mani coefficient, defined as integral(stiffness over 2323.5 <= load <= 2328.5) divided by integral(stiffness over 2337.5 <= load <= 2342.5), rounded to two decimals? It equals 0.95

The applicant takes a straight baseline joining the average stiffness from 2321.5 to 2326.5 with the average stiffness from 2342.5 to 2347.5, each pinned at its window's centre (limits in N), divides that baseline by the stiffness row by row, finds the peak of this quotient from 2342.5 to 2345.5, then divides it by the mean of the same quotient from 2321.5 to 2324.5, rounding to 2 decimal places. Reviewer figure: 1.04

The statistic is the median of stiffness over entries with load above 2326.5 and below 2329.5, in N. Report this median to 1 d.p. 24.3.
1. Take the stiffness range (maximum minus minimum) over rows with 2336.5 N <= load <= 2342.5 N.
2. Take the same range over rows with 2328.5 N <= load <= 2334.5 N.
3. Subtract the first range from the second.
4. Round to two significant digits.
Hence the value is 2.7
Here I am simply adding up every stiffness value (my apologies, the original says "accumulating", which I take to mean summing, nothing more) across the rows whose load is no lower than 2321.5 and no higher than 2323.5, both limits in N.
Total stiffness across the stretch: 57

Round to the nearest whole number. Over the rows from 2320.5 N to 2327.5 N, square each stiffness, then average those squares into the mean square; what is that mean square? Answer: 759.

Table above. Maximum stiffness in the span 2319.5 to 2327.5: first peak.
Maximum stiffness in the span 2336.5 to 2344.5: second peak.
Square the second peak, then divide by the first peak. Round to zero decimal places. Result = 33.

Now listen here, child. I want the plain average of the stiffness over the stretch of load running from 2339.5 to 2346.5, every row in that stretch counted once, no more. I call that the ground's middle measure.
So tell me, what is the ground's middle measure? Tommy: 28.7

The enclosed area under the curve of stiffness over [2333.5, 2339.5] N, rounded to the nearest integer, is 170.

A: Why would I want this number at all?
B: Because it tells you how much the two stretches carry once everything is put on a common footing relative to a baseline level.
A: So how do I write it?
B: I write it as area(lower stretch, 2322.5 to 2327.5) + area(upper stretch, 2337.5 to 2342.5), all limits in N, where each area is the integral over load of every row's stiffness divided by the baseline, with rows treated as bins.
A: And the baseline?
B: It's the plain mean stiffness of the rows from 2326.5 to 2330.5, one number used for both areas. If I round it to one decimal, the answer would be 11.6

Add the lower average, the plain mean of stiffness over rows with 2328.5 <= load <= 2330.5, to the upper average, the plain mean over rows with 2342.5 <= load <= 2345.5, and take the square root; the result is 7.21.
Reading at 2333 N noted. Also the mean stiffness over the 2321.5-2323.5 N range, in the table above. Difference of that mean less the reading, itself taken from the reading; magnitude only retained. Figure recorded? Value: 23.1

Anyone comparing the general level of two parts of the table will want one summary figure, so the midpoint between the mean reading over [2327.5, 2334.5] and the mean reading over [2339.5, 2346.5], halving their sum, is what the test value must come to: 26.8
